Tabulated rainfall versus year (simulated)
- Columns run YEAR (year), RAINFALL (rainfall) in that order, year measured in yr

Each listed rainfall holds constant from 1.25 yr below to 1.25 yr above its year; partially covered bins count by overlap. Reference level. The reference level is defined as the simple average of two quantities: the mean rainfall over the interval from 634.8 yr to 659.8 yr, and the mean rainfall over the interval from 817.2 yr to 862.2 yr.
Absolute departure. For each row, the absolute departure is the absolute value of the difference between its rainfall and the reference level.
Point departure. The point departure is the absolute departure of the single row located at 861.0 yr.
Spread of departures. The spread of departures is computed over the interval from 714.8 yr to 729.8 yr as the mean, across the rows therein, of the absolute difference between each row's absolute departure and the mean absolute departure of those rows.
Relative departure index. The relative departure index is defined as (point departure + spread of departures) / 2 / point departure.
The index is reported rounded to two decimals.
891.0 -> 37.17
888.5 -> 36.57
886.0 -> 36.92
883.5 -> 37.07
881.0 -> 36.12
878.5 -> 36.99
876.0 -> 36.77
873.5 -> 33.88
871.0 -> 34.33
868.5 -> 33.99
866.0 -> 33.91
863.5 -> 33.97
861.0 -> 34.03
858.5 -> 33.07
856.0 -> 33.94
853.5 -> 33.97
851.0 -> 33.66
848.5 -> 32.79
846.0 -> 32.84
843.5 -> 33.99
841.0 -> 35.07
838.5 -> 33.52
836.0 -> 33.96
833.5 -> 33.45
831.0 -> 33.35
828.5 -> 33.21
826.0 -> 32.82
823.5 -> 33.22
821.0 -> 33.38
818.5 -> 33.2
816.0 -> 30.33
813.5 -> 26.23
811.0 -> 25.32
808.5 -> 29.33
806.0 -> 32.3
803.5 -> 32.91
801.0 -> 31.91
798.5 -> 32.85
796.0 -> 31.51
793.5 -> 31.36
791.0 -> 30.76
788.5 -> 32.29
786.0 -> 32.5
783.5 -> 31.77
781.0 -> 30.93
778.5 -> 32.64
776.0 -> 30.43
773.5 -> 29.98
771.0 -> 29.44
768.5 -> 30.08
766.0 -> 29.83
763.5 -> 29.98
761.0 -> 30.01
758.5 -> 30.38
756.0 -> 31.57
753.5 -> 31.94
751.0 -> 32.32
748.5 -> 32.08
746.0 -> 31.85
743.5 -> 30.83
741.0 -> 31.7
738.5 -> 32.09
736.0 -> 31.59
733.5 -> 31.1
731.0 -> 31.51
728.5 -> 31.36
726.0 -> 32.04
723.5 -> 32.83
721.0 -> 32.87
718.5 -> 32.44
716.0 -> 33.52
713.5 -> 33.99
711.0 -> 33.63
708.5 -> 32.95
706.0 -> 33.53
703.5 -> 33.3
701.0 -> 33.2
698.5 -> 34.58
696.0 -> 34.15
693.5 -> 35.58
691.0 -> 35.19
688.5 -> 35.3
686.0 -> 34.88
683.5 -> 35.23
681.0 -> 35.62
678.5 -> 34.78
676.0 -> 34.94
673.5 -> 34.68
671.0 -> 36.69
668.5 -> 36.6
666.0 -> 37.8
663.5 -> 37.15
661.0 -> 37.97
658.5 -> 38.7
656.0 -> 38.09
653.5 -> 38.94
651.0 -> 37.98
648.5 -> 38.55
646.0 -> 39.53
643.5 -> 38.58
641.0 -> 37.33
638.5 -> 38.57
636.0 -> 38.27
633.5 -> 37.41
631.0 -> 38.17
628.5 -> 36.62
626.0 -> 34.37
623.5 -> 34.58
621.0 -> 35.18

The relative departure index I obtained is 0.64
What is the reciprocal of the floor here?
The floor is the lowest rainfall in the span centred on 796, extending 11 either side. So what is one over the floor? 0.0325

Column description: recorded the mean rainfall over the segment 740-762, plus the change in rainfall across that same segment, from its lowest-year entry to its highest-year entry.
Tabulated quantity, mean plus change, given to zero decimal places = 30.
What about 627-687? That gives 35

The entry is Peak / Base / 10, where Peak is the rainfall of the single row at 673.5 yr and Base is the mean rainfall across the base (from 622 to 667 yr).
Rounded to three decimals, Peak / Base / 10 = 0.092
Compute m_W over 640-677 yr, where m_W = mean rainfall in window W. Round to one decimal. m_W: 37.6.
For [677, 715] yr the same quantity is 34.4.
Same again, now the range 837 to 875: 33.8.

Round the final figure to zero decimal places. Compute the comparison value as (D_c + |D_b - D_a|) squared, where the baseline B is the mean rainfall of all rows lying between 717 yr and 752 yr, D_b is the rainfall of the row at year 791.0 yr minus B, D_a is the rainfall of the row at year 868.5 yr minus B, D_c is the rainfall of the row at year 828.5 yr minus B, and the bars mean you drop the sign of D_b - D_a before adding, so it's 21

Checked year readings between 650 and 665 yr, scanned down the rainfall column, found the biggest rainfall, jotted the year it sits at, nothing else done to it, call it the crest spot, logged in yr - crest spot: 653.5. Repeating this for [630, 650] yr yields 646.0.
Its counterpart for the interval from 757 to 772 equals 758.5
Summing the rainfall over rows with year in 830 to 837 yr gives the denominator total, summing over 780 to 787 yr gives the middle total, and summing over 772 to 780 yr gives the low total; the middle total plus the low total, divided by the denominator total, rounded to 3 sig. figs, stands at 1.87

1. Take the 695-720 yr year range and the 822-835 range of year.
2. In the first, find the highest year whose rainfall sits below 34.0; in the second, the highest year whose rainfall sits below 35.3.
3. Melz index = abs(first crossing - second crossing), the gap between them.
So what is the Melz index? 115.0 yr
